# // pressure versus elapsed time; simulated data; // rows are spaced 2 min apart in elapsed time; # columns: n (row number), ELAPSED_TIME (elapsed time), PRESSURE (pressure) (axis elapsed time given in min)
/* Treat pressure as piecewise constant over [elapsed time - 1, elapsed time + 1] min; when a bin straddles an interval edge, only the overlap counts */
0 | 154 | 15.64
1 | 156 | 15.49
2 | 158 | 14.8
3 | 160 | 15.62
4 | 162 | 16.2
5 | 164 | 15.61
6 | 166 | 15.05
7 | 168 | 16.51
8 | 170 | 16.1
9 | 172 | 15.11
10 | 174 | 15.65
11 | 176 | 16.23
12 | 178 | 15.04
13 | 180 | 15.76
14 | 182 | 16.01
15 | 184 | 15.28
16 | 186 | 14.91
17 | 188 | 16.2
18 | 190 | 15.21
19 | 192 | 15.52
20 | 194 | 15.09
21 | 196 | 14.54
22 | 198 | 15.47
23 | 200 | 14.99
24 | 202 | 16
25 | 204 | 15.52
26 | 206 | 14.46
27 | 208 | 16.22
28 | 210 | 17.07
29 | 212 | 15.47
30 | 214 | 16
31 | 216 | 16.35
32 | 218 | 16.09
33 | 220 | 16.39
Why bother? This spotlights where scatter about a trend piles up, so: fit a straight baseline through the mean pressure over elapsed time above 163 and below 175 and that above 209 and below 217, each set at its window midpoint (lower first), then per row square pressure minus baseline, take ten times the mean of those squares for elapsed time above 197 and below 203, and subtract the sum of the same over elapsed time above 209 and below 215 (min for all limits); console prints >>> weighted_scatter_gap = 3.5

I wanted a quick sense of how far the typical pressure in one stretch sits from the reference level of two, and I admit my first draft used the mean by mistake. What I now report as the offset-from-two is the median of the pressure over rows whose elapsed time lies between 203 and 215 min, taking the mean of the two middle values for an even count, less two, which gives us 13.8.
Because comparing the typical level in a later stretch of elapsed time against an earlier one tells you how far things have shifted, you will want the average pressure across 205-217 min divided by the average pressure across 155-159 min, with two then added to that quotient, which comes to 3.05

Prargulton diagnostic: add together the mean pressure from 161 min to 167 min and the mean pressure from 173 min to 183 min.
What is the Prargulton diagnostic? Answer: 31.4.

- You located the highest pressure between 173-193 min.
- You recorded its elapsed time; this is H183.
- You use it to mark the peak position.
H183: 176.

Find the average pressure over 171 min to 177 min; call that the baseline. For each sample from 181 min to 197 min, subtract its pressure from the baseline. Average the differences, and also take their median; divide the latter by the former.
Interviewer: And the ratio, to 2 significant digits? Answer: 1.3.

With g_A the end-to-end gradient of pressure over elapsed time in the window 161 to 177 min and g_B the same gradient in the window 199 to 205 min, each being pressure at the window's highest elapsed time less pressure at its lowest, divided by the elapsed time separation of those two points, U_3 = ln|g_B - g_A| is -2.04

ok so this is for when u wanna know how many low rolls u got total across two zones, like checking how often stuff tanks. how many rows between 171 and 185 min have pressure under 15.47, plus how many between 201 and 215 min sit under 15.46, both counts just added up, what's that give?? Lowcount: 4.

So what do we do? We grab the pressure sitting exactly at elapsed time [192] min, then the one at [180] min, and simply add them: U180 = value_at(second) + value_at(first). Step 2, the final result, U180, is 31.3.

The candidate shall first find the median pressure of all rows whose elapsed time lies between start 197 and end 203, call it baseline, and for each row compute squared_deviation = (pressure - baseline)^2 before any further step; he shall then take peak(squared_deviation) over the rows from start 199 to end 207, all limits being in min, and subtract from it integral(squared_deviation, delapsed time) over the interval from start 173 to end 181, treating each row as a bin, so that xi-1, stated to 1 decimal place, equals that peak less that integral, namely -0.7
